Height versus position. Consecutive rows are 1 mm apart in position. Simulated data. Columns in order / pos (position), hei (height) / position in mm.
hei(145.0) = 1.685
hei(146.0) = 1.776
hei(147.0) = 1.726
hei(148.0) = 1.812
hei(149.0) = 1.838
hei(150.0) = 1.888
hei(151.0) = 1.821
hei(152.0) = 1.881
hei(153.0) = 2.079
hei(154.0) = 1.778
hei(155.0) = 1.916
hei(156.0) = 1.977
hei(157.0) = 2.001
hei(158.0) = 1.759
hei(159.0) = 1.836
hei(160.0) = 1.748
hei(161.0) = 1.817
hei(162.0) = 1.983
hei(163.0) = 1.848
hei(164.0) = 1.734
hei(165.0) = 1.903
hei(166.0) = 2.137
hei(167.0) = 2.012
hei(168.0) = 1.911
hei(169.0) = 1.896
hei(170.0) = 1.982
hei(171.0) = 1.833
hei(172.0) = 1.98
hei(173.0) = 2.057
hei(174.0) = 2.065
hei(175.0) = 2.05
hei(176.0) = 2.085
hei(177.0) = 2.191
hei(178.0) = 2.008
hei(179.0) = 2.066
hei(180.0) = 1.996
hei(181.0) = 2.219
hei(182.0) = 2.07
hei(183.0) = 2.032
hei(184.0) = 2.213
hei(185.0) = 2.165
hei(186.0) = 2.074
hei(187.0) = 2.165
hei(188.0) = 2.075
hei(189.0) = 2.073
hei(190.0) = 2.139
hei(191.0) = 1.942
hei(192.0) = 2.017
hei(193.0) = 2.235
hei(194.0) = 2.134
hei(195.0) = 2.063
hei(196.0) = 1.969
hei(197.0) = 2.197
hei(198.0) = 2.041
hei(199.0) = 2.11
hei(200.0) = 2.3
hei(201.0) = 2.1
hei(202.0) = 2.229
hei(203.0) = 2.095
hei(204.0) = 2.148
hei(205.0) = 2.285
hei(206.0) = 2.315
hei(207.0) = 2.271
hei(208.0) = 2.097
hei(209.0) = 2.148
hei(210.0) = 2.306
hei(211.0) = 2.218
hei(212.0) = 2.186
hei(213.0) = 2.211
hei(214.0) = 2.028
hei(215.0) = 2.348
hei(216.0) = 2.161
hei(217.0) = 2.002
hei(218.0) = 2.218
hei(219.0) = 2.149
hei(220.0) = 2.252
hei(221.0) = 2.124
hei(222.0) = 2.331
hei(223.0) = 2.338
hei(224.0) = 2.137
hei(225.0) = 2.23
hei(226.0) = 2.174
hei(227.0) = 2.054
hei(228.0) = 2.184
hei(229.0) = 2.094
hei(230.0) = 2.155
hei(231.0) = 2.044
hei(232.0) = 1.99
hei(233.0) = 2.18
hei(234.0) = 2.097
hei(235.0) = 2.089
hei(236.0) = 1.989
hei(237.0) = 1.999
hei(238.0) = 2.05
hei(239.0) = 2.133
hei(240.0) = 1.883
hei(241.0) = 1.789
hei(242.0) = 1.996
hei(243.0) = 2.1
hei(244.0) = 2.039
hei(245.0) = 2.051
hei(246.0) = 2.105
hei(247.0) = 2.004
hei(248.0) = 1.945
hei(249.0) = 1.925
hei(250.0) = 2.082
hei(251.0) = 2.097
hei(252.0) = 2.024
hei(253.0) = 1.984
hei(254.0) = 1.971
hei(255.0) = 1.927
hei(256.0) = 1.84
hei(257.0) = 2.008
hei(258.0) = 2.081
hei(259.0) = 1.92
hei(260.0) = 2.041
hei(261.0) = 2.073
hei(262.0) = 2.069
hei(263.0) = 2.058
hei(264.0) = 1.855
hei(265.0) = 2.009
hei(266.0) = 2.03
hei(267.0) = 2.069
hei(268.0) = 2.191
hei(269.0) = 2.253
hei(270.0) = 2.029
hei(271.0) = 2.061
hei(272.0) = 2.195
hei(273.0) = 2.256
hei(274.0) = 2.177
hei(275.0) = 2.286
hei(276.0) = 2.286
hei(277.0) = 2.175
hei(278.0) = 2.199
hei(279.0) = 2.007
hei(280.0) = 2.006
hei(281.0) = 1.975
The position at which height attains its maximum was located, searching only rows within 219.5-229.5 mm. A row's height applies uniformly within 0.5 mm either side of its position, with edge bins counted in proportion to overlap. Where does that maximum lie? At 223.0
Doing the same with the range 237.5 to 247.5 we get 239.0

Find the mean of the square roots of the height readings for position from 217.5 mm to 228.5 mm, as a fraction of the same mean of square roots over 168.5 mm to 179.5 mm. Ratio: 1.04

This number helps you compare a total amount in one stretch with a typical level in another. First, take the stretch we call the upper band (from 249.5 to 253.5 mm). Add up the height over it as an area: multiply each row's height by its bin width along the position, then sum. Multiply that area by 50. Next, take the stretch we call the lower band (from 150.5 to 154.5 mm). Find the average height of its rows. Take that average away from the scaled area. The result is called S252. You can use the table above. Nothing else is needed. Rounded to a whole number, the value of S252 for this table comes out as 407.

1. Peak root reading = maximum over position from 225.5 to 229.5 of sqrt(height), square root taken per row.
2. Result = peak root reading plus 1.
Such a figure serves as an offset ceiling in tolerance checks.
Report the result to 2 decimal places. 2.48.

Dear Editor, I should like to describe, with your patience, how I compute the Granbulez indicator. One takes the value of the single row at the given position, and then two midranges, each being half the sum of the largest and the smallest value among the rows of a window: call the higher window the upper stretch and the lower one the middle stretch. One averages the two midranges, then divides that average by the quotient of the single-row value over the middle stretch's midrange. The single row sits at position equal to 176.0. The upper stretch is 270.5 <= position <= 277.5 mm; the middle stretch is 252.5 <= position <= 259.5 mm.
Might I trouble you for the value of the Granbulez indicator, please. 1.94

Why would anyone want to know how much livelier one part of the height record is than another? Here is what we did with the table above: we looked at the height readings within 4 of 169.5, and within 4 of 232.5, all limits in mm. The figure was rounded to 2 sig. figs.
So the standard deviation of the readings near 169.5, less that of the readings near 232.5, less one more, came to -0.97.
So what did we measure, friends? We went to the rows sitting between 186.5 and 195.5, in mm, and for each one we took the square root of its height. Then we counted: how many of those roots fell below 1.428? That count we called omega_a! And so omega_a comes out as 2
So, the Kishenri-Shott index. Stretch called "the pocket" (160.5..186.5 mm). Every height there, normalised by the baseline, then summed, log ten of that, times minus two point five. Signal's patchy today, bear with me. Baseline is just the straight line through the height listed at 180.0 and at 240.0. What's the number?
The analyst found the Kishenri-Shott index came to -3.54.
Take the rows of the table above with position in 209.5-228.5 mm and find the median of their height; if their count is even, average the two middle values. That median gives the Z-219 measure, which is 2.19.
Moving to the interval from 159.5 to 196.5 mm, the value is 2.05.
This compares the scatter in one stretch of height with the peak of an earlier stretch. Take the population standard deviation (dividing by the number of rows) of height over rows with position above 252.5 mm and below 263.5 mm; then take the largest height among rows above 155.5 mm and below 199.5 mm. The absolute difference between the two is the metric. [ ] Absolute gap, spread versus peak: 2.16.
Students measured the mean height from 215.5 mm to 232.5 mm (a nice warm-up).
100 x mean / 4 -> 53.9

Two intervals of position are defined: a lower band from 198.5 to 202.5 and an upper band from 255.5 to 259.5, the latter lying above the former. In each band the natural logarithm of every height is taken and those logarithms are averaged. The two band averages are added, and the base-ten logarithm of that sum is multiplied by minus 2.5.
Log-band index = -0.41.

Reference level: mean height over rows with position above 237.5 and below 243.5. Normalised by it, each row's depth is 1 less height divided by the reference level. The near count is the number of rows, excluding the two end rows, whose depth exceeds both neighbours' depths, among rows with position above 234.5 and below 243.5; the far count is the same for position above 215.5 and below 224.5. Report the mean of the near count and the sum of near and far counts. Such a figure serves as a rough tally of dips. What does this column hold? 3.50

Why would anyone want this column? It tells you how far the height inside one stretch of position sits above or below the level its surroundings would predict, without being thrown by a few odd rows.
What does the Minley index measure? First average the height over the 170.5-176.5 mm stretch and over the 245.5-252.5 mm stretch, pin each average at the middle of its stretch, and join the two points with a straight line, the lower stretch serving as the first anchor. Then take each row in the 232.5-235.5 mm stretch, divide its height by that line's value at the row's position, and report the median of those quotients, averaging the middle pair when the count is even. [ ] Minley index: 1.04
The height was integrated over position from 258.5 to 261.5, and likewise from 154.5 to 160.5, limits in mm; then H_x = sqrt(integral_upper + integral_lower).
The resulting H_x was 4.2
